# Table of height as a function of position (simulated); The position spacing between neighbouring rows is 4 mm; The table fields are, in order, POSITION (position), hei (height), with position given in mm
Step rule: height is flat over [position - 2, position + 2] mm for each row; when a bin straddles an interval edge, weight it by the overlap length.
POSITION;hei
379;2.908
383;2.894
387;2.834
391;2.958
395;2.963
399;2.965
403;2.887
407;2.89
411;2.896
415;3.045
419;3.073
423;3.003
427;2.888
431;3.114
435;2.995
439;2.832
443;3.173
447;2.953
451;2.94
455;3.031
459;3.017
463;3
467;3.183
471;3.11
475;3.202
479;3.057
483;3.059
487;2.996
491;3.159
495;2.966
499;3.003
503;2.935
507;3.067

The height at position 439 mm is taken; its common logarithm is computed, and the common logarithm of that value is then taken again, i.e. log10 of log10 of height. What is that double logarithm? -0.345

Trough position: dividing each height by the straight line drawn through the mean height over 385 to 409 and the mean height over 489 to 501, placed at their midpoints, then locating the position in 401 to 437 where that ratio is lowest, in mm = 427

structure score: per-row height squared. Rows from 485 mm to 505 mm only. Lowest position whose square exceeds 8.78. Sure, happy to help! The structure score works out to 487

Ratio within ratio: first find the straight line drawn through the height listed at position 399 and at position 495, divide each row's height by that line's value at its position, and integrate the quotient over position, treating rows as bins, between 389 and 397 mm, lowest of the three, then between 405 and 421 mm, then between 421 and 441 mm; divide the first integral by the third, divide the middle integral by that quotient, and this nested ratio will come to 40.2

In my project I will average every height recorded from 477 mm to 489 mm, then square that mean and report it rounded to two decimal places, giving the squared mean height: 9.23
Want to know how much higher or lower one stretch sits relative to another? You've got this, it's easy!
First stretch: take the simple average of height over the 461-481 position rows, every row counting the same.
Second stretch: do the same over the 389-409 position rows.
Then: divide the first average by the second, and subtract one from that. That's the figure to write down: 0.061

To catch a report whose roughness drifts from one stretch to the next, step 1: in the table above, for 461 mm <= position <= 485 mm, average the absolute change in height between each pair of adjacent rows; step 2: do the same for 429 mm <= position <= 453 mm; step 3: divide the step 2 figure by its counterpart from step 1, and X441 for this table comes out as 1.7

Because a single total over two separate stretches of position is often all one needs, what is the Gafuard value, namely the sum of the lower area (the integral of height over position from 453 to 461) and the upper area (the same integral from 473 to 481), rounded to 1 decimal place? 49.2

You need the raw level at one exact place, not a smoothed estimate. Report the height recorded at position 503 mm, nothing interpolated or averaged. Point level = 2.935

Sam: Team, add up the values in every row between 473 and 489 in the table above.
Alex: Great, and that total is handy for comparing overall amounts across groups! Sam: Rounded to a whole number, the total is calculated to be 12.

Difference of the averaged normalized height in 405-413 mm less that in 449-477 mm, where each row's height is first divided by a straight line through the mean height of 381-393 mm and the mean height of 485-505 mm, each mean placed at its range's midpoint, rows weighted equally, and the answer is -0.040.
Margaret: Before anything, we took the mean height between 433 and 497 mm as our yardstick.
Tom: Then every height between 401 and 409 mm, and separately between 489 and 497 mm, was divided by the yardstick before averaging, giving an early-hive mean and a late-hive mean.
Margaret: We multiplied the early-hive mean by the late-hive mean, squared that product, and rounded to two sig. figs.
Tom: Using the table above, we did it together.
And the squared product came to 0.91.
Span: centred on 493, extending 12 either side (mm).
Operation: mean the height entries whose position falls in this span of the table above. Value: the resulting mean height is 3.02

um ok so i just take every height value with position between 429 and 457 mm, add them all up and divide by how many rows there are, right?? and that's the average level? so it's 3.01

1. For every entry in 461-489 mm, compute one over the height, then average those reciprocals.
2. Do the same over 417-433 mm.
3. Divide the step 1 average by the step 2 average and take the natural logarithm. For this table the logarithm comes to -0.022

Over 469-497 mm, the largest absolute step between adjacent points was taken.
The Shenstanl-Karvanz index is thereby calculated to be 0.19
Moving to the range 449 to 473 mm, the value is 0.18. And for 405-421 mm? 0.15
